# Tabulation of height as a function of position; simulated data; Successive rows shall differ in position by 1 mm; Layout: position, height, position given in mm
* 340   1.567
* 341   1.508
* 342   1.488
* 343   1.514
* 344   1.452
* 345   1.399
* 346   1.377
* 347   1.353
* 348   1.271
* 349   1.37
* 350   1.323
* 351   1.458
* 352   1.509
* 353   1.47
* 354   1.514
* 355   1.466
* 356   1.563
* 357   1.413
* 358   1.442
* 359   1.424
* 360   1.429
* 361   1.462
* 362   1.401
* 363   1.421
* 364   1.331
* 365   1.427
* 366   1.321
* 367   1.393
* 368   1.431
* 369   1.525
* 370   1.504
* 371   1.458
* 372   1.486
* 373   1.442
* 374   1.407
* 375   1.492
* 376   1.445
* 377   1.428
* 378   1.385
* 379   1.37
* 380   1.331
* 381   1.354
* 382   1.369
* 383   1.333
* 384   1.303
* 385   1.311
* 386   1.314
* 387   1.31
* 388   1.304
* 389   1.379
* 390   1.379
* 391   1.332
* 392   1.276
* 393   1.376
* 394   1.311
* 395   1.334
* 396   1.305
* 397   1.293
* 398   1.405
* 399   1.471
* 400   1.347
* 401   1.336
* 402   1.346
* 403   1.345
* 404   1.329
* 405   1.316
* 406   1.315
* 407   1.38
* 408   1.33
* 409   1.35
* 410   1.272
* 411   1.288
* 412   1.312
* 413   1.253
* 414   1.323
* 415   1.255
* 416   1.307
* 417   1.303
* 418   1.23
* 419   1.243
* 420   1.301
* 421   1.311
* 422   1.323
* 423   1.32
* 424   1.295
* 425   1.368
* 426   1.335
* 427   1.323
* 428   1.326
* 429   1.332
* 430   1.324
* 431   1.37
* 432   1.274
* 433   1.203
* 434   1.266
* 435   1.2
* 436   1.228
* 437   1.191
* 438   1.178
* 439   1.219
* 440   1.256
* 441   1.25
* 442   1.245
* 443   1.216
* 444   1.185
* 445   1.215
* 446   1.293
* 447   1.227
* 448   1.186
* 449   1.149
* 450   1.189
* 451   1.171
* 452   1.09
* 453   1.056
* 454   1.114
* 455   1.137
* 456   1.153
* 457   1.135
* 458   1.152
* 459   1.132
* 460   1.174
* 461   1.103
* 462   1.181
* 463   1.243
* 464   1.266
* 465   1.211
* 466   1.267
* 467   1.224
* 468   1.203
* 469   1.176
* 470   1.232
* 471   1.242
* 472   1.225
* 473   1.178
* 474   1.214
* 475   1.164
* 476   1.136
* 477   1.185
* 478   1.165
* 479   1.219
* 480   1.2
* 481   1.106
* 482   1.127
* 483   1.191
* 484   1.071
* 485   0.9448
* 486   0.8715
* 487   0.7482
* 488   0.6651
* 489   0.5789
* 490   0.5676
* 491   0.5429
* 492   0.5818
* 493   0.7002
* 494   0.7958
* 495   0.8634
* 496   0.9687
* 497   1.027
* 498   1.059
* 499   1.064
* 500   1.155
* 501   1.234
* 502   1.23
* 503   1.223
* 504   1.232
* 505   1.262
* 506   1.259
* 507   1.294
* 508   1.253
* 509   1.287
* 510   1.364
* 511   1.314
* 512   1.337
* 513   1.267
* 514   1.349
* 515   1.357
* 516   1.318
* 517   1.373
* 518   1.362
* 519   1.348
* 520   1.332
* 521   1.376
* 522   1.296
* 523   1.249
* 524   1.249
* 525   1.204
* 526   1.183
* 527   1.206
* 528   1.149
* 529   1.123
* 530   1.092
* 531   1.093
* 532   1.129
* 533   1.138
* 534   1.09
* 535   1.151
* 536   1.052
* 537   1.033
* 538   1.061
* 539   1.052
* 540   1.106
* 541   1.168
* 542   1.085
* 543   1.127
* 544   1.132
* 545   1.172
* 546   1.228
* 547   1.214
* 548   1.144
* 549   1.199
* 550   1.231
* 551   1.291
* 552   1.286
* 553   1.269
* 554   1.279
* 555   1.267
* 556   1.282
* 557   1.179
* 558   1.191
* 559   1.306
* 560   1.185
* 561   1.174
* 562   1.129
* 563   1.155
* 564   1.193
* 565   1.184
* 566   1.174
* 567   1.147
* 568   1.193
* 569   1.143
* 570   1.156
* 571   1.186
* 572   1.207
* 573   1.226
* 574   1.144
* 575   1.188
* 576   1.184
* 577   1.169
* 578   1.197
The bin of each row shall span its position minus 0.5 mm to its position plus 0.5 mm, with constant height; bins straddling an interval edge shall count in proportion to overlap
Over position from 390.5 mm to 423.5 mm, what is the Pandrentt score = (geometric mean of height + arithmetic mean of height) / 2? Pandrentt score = 1.32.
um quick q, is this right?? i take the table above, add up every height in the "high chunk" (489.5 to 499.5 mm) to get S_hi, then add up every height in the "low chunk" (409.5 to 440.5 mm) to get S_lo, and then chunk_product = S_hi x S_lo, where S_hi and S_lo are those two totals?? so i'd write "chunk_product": 325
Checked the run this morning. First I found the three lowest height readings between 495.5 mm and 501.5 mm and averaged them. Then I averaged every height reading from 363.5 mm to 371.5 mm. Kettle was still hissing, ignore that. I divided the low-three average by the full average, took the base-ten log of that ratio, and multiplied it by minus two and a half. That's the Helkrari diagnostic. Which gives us 0.36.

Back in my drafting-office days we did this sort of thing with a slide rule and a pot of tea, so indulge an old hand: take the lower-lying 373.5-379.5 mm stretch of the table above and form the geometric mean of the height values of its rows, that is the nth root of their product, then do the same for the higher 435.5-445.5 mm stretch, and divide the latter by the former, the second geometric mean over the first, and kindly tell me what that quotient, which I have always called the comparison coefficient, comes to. 0.86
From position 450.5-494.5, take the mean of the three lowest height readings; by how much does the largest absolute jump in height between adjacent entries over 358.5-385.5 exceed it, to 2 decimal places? -0.46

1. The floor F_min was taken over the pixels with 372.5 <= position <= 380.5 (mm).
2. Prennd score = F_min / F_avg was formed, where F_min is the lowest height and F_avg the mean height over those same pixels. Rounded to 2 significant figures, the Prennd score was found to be 0.94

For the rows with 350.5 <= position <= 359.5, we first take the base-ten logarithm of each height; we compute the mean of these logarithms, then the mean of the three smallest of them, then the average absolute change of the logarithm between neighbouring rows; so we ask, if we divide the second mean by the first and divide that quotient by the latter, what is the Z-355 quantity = 53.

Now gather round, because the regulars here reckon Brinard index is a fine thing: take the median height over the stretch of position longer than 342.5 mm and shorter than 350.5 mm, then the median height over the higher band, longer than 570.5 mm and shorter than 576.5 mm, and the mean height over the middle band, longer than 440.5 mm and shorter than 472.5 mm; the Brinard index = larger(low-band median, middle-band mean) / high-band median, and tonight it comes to 1.16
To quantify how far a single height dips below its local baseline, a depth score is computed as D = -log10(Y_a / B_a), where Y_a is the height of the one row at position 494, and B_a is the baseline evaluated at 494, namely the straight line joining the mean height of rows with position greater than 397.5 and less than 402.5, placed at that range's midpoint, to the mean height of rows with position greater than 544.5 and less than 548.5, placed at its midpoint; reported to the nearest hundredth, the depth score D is 0.20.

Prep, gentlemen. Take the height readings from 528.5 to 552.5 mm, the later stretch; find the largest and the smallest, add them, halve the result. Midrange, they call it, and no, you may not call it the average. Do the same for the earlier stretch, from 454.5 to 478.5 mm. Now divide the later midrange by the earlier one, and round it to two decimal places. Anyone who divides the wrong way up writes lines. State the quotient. 0.98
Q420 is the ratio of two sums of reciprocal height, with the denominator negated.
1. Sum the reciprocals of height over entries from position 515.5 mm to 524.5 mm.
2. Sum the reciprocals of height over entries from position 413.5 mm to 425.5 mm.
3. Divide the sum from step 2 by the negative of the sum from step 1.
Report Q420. -1.4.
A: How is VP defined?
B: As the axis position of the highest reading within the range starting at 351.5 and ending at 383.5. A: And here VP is 356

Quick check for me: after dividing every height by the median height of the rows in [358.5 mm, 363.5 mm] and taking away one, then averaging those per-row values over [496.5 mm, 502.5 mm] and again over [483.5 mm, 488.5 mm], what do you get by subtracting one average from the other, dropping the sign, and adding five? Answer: 5.19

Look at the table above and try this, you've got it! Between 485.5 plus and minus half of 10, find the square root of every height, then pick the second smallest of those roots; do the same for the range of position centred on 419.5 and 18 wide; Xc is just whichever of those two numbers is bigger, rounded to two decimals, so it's 1.11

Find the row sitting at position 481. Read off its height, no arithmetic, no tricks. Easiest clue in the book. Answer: 1.106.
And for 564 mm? 1.193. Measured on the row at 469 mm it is 1.176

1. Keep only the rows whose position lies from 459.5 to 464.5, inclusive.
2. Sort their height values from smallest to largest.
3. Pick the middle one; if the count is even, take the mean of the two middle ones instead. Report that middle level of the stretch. 1.18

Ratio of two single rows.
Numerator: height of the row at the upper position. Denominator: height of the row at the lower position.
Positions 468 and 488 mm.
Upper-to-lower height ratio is 0.55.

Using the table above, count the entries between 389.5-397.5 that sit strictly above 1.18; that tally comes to 8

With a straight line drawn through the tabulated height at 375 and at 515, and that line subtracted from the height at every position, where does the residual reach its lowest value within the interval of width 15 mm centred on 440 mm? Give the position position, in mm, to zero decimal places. 438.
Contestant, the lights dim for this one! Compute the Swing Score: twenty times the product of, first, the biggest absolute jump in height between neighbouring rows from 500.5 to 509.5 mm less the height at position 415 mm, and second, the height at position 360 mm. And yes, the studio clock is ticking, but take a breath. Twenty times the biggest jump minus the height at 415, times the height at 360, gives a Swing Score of -35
